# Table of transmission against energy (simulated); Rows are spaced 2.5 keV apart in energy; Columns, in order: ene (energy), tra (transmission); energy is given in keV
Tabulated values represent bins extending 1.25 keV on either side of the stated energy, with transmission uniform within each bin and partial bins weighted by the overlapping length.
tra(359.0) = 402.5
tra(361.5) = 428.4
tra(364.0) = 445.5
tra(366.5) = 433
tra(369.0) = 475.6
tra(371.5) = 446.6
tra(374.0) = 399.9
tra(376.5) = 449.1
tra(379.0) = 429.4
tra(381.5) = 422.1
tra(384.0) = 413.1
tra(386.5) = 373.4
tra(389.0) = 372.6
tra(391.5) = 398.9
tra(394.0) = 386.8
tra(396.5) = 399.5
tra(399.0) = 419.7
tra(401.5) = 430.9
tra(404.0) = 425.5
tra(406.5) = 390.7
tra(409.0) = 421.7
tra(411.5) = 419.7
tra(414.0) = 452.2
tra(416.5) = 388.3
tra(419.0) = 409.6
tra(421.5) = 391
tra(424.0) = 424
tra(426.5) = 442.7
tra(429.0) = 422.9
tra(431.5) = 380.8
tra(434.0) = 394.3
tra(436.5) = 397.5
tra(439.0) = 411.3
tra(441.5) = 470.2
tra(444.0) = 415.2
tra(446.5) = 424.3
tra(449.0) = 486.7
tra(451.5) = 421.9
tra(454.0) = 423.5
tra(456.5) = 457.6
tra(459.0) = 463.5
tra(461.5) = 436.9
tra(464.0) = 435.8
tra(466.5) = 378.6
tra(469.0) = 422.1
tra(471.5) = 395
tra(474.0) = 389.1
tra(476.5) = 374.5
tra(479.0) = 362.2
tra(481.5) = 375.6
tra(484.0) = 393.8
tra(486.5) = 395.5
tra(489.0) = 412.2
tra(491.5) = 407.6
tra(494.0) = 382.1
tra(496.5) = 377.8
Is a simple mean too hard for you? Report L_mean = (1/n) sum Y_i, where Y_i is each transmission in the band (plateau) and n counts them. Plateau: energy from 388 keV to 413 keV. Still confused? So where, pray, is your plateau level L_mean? 407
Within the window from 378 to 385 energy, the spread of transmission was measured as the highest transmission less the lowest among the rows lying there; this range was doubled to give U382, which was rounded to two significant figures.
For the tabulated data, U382 33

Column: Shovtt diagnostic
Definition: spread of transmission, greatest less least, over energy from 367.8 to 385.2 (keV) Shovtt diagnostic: 76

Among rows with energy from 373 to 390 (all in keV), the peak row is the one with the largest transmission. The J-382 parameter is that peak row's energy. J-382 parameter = 376.5 keV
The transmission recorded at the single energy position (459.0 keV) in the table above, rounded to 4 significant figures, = 463.5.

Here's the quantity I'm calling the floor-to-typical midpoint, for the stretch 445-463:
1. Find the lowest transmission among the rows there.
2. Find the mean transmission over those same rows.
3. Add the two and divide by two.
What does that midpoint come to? 433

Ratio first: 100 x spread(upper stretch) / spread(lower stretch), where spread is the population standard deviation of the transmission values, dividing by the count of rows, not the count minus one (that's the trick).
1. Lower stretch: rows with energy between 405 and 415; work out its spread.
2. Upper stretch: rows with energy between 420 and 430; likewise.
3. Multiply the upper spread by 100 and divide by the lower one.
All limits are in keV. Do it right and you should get 85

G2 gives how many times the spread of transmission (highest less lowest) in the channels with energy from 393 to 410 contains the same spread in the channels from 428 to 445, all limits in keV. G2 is 0.49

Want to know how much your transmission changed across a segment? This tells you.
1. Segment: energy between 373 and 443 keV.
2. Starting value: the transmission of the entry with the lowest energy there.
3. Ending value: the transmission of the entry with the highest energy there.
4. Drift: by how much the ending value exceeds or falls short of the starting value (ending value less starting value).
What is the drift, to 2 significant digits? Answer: 70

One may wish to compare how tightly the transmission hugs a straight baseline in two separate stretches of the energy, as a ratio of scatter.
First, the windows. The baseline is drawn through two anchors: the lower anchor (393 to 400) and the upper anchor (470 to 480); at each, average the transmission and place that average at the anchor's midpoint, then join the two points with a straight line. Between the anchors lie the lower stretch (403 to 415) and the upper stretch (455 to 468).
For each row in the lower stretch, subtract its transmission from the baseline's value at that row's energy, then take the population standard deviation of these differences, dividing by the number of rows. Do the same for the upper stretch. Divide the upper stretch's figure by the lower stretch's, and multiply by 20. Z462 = 29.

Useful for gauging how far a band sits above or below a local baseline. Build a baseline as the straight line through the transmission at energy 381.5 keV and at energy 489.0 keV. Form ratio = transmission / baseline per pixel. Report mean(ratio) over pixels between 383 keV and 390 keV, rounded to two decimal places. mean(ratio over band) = 0.92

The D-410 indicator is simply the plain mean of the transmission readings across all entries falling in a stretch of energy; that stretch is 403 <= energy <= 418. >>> 416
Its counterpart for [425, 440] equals 408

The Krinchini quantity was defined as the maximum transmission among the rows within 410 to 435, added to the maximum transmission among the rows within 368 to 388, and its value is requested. 928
